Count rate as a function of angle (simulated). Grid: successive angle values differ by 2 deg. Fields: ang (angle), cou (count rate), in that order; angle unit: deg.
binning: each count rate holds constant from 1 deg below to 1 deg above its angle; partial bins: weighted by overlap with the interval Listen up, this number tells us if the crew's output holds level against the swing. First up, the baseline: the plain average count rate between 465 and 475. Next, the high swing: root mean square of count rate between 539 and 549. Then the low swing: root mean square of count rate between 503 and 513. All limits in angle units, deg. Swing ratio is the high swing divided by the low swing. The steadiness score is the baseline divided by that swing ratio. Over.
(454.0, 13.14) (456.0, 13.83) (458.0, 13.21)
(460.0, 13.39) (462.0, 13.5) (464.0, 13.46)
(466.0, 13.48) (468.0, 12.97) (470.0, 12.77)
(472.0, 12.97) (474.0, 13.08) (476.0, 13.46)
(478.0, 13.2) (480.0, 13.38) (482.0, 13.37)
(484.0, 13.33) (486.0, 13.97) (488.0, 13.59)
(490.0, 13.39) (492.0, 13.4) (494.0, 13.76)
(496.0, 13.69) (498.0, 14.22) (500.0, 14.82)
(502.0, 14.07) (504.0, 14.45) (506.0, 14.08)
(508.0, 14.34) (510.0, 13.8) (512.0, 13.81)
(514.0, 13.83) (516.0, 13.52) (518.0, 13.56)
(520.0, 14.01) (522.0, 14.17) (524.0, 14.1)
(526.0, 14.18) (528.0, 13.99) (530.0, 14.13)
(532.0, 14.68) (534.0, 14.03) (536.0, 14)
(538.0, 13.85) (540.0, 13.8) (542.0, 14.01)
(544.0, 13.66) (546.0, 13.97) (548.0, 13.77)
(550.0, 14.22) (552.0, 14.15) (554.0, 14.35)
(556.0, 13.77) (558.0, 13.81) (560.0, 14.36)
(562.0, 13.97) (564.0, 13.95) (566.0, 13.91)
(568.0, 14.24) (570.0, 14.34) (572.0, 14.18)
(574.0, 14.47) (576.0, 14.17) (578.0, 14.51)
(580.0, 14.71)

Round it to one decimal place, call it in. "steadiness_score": 13.3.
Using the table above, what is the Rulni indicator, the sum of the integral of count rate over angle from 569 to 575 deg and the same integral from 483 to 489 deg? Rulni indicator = 167.8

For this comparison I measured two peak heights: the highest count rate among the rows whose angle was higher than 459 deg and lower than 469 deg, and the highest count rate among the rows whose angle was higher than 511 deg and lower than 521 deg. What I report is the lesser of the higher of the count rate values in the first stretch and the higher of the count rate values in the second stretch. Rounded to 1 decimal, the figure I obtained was 13.5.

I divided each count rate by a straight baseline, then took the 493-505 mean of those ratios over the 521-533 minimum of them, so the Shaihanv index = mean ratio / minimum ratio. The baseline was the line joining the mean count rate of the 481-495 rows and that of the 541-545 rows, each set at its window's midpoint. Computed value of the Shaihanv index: 1.02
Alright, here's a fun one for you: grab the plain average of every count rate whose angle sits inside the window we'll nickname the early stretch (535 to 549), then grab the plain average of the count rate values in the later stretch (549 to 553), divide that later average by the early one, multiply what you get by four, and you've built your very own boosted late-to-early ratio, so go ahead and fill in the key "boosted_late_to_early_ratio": 4.09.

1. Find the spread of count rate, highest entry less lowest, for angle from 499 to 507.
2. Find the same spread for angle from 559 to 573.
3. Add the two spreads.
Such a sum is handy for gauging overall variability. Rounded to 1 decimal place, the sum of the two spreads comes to 1.2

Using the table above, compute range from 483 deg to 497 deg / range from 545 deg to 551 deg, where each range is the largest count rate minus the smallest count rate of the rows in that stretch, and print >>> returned 1.42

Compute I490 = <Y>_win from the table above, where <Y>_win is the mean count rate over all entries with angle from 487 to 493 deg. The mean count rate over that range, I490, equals 13.5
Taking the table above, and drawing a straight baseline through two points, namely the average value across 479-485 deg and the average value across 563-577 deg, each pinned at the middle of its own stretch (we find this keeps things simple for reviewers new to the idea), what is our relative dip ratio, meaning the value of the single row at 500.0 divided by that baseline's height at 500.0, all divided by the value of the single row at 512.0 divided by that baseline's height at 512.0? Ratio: 1.08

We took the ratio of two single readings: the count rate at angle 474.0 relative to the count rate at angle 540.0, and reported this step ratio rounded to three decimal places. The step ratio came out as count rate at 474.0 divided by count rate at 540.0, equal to 0.948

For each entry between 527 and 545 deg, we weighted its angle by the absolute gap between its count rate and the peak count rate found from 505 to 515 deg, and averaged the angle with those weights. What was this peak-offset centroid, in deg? 537.3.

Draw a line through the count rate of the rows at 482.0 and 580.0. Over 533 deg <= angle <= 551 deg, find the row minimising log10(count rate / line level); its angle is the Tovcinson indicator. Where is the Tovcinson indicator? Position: 544.0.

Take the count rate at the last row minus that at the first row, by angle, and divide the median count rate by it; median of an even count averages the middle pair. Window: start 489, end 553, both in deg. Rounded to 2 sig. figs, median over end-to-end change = 18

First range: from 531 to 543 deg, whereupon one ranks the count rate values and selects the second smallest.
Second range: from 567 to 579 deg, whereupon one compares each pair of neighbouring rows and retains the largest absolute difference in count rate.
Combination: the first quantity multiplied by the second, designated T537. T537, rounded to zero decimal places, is 5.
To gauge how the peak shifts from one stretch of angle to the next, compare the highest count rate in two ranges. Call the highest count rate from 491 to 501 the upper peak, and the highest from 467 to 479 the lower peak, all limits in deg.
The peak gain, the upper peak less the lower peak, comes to 1.4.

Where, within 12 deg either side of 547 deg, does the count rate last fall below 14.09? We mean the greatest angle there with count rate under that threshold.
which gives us 558.0 deg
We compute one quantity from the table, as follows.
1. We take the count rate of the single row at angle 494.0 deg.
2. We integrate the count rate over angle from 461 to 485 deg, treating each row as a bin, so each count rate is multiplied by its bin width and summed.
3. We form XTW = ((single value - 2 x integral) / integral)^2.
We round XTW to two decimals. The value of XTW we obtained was 3.83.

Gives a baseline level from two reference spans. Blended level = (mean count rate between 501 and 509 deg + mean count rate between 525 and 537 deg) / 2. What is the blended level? 14.2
